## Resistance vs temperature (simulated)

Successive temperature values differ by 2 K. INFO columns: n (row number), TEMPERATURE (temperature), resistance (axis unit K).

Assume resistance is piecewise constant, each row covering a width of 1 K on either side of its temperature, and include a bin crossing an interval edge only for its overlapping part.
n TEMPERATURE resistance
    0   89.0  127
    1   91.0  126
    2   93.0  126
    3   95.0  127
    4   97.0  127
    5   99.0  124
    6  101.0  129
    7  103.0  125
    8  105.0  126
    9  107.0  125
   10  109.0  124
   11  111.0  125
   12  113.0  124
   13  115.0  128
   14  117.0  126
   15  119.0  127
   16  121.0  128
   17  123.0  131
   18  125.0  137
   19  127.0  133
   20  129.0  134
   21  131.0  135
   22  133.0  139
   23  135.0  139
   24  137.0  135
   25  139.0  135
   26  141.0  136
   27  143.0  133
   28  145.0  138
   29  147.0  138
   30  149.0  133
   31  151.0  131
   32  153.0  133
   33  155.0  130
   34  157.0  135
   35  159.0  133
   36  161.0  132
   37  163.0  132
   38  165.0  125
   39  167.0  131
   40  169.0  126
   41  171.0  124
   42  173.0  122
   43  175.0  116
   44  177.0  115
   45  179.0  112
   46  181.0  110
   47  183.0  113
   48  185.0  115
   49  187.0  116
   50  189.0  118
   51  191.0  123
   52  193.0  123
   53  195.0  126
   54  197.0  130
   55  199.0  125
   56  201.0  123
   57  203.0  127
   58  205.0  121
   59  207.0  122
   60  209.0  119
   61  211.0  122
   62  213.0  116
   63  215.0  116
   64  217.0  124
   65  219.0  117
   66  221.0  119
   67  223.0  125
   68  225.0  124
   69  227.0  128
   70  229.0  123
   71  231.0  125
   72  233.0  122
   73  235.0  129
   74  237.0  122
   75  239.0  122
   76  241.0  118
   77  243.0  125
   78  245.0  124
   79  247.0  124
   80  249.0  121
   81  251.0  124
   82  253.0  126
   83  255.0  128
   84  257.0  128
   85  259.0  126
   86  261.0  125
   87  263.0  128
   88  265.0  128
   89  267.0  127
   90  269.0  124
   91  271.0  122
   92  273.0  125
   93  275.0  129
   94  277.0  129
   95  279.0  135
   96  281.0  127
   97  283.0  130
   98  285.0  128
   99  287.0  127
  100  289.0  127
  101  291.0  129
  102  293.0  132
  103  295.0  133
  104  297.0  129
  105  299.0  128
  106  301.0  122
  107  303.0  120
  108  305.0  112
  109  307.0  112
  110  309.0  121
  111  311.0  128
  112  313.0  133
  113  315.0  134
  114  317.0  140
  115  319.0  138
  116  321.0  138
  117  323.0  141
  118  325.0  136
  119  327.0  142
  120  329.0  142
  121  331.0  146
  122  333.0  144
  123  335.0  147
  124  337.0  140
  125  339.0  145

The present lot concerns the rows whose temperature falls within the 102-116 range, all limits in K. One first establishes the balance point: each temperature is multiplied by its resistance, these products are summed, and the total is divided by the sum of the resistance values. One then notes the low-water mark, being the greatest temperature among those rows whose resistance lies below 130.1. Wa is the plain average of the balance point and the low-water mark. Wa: 112.0 K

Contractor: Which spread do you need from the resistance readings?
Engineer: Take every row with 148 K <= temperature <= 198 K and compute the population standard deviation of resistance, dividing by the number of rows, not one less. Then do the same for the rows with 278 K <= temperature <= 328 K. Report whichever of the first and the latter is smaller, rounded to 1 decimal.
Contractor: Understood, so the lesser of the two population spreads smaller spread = 7.7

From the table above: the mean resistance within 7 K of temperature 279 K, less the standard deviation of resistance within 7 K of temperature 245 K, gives 127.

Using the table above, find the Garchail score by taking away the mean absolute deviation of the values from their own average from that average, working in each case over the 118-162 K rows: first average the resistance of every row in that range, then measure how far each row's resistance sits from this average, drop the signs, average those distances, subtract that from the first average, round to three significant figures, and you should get 131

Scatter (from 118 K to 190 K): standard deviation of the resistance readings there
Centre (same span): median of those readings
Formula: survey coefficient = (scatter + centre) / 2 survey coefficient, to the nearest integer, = 70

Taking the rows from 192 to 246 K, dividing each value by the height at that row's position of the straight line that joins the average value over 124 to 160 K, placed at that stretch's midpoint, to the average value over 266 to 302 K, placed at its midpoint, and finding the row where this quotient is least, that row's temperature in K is 213.0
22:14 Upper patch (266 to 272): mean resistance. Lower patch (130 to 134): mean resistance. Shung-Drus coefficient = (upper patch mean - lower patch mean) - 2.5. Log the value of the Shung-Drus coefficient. -15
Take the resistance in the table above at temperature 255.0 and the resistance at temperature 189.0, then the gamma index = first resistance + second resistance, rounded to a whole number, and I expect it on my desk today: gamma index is 246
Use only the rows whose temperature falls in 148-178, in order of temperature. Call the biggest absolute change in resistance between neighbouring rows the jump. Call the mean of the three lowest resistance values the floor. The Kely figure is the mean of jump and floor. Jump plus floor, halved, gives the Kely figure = 62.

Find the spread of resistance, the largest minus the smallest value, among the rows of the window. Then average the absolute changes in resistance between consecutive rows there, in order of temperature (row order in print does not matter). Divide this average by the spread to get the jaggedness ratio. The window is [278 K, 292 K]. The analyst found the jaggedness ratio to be 0.33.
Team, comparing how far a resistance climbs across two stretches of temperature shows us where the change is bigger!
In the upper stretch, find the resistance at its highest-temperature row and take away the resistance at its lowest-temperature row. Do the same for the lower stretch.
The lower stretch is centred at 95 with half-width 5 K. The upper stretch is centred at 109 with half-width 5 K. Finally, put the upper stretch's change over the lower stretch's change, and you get 1.00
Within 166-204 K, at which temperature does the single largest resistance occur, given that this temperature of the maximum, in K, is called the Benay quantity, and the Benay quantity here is 167.0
